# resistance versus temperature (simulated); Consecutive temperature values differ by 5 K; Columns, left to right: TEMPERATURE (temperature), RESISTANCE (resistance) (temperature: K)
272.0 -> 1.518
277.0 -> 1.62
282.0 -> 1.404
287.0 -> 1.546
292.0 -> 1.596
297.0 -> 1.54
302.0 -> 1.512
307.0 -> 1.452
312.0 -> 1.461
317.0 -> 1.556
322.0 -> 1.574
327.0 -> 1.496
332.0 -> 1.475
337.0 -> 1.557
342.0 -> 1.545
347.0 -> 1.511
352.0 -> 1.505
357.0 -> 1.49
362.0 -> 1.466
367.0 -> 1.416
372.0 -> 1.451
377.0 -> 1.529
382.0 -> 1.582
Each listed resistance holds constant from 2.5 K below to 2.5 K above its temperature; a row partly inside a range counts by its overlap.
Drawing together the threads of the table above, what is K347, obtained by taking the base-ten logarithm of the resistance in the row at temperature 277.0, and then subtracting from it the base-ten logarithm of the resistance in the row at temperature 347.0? 0.030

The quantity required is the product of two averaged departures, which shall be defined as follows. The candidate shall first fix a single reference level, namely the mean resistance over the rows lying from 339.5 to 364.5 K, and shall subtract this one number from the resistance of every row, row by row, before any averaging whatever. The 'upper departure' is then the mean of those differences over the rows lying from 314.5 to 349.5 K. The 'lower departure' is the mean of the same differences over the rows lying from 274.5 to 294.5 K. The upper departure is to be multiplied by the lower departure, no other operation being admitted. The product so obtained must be 0.0010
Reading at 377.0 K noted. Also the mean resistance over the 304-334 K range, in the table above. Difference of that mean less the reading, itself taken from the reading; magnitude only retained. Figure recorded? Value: 1.56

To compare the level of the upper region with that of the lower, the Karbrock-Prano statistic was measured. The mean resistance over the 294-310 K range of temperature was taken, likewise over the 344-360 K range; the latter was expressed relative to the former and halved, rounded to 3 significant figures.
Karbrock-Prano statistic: 0.500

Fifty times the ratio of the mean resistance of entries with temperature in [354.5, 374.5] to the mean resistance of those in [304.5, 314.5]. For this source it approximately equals 50.0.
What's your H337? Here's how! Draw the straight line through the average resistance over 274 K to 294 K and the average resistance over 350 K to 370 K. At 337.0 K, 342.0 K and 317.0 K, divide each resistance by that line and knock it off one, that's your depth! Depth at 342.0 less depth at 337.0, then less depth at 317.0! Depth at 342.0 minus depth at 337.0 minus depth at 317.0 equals 0.04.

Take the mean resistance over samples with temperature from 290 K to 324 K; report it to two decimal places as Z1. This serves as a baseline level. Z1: 1.53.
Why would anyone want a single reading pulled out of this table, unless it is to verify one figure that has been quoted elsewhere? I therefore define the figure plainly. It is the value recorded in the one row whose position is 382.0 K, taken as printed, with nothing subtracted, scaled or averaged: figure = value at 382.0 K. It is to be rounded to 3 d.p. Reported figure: 1.582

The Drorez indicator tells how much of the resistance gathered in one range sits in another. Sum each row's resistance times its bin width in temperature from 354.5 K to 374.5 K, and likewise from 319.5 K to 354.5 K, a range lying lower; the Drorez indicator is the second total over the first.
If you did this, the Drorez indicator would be 1.83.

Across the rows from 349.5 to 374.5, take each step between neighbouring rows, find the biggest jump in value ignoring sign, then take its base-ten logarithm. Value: -1.3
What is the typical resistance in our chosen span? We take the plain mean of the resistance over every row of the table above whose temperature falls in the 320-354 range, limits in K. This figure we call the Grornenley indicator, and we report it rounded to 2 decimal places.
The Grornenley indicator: 1.52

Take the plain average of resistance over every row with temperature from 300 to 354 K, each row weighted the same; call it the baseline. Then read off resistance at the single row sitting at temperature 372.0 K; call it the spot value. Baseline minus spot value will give 0.06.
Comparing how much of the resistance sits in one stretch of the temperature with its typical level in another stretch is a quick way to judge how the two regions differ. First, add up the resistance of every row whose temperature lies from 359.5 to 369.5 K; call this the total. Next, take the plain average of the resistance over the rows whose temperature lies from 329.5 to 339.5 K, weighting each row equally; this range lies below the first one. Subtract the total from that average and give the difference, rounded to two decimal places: -1.37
